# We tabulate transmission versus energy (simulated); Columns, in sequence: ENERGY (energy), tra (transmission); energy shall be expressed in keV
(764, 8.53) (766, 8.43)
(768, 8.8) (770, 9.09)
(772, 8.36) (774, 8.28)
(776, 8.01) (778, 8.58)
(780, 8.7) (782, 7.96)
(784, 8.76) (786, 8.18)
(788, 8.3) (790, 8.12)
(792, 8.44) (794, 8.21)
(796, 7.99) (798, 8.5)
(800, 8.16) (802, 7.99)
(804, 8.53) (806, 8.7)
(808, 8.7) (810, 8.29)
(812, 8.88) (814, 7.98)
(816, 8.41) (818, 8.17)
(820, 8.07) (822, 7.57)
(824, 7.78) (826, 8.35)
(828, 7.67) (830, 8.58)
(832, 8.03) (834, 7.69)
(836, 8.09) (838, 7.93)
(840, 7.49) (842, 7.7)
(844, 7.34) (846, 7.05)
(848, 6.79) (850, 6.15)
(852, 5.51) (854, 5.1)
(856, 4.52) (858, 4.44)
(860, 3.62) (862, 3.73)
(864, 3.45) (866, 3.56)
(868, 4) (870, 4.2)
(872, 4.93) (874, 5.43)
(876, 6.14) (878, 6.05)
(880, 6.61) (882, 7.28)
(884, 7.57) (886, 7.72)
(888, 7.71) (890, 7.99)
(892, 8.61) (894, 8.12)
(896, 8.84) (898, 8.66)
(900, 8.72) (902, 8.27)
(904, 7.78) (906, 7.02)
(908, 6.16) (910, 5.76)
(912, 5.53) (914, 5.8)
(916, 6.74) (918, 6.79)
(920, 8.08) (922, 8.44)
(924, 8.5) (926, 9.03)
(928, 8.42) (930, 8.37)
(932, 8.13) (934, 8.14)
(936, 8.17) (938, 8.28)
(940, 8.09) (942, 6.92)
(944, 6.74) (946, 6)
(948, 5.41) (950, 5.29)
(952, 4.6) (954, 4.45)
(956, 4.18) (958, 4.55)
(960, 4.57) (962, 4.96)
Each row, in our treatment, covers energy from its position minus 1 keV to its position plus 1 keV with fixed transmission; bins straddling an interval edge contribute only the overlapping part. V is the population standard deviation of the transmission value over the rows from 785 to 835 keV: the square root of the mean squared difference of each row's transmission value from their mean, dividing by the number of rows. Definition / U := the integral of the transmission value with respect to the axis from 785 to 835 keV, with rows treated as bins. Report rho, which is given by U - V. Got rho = 410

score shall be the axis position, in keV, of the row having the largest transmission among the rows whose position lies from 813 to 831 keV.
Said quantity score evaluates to 830 keV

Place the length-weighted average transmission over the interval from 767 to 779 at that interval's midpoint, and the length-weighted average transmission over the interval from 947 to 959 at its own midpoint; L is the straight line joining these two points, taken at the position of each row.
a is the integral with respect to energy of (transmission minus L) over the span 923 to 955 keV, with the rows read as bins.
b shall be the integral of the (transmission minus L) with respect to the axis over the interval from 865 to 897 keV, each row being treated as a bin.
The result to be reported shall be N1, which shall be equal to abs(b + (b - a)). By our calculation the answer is 49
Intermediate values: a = 68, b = 9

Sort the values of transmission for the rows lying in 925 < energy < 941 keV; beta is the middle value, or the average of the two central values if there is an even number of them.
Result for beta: 8.2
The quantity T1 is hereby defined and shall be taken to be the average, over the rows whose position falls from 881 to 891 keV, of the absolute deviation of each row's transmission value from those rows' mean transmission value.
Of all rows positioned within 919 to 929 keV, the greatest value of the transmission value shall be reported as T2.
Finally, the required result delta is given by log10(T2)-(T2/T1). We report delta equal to -48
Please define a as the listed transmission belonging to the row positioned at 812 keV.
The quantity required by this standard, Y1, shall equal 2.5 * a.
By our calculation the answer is 22.2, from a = 8.88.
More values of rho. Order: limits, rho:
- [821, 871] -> 311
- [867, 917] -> 342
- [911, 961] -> 337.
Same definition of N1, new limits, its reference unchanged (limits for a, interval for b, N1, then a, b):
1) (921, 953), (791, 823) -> 44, 74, 15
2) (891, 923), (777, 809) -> 39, 56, 8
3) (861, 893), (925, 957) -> 134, -13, 60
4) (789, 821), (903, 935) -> 110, 15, 63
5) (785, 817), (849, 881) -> 125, 13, -56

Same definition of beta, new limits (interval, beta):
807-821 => 8.3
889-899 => 8.6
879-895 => 7.7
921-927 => 8.5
